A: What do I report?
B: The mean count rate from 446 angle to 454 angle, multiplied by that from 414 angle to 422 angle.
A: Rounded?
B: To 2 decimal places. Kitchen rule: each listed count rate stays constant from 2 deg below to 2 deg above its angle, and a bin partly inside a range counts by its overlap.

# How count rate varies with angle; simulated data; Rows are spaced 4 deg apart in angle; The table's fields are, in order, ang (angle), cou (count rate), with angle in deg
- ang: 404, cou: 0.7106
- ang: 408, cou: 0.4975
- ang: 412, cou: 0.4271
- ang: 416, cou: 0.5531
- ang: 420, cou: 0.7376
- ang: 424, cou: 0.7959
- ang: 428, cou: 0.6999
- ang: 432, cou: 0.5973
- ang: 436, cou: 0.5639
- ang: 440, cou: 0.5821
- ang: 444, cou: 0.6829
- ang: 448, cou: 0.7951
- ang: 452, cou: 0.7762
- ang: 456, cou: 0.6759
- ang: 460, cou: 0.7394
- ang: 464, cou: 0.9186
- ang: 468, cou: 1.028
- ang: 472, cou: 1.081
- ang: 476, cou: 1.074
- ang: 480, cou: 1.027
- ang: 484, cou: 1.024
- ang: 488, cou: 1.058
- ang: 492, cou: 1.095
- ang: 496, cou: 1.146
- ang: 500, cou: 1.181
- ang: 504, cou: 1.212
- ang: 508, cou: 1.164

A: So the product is 0.51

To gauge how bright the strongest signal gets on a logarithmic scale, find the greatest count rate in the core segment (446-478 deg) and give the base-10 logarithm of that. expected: 0.034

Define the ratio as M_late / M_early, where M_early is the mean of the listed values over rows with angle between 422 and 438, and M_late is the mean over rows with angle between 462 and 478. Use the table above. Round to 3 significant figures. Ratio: 1.54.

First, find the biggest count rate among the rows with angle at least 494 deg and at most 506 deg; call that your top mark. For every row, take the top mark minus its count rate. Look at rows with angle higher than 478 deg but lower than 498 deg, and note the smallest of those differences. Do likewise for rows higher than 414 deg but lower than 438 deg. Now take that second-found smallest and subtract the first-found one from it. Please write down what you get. 0.35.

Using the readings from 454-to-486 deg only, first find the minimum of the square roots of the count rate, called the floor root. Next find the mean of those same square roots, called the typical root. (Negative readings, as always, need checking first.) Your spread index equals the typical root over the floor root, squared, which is 1.39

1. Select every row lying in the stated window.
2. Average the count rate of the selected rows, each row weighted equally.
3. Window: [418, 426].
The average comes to 0.77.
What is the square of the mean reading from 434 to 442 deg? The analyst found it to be 0.3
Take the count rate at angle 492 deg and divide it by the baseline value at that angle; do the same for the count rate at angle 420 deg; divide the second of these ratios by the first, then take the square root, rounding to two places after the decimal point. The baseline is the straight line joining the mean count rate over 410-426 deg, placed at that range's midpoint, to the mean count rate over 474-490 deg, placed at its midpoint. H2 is 1.08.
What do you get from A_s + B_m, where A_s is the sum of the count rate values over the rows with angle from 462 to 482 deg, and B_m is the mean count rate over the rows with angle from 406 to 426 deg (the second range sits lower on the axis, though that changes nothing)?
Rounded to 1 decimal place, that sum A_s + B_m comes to 5.7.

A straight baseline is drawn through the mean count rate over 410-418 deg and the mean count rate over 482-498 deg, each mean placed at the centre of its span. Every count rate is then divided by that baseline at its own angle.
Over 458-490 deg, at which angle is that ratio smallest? 460 deg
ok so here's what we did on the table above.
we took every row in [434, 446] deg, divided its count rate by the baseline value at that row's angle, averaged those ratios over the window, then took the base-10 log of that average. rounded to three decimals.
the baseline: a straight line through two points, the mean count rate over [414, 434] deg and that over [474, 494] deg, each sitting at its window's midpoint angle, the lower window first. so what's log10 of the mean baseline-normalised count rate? -0.106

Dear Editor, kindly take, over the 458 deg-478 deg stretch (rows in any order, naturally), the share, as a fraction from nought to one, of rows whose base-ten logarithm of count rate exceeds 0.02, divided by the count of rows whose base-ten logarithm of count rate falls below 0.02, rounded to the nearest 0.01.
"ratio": 0.13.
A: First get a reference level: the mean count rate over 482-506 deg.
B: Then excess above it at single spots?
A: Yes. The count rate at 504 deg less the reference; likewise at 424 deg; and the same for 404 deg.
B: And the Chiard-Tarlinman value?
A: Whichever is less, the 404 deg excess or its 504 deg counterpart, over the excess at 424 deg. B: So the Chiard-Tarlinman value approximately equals 1.3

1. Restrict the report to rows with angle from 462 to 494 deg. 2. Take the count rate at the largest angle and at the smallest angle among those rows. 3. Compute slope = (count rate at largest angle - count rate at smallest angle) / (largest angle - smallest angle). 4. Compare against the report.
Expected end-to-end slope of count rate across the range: 0.006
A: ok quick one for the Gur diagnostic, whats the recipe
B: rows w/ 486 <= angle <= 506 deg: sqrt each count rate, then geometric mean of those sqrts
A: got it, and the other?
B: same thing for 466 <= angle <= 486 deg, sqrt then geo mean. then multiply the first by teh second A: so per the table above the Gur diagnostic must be 1.09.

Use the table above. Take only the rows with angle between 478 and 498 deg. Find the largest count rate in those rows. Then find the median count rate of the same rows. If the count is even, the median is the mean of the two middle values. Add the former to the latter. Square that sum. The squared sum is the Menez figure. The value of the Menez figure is 4.86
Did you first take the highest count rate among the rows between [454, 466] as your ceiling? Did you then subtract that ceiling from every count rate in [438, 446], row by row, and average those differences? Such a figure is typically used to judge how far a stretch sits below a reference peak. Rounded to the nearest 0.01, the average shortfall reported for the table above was -0.29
